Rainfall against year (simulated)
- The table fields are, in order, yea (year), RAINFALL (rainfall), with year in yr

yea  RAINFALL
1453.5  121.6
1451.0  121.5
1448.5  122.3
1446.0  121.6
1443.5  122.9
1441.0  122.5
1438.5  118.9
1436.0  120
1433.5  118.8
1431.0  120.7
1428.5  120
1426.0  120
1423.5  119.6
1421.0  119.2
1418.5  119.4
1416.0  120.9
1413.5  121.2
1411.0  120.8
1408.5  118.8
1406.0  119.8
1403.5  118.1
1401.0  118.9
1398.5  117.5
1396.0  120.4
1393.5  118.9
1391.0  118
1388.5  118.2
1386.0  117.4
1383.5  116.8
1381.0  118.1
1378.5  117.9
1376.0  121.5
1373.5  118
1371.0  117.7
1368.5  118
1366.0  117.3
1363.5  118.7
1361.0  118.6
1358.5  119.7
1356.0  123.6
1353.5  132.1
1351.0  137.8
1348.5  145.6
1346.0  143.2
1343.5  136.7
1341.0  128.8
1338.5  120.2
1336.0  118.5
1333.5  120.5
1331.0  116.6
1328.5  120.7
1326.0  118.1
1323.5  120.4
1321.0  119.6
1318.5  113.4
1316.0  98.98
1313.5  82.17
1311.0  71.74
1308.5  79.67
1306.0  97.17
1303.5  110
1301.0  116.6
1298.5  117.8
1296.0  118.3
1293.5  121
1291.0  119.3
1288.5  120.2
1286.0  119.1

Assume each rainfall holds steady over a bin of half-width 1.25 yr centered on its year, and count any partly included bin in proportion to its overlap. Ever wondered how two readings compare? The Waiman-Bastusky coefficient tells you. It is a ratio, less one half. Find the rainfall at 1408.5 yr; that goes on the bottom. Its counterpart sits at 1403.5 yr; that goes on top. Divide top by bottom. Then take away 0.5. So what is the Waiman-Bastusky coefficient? 0.49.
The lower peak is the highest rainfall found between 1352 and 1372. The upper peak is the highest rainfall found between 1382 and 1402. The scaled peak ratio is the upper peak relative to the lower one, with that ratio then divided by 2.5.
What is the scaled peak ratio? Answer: 0.36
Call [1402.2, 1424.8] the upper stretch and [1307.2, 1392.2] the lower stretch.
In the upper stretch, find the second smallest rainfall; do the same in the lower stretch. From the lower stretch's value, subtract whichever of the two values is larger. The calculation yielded -39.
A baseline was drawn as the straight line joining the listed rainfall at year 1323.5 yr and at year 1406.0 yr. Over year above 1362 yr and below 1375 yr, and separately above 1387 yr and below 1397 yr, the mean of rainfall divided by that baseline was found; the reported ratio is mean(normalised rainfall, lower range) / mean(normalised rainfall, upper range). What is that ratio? 0.99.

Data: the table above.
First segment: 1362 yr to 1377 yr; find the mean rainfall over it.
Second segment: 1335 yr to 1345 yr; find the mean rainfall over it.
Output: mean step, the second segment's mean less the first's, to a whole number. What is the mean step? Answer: 8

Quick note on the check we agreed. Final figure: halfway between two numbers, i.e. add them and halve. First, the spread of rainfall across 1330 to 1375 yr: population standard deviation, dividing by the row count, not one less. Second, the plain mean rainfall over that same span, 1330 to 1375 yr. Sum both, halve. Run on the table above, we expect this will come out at 67.3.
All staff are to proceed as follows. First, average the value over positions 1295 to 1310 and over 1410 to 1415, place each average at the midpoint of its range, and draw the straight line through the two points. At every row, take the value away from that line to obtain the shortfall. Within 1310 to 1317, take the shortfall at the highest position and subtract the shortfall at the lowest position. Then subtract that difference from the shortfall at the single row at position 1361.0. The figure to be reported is 22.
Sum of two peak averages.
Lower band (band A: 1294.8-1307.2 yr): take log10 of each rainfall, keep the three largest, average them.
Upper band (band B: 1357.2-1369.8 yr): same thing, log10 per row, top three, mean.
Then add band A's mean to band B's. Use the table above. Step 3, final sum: 4.15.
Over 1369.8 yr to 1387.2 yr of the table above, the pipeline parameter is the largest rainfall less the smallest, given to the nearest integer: 5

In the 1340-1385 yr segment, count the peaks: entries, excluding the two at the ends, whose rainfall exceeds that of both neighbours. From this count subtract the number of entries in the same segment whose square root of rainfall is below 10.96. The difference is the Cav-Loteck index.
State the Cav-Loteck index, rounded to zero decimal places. -5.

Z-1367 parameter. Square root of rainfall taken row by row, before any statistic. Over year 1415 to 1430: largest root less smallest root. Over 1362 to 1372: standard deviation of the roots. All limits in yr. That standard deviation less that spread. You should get -0.05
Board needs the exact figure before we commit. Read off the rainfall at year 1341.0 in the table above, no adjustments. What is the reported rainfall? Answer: 128.8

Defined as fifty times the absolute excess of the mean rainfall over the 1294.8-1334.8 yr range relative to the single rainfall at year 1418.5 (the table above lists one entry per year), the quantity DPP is 590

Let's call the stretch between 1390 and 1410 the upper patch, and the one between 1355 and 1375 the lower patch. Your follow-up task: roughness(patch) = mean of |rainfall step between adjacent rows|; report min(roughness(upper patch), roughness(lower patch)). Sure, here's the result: 1.1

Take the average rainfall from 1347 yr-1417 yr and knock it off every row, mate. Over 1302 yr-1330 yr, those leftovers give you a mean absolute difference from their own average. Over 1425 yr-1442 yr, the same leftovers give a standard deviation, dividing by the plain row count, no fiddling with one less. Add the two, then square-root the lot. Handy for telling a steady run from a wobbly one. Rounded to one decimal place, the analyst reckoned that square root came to 4.1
